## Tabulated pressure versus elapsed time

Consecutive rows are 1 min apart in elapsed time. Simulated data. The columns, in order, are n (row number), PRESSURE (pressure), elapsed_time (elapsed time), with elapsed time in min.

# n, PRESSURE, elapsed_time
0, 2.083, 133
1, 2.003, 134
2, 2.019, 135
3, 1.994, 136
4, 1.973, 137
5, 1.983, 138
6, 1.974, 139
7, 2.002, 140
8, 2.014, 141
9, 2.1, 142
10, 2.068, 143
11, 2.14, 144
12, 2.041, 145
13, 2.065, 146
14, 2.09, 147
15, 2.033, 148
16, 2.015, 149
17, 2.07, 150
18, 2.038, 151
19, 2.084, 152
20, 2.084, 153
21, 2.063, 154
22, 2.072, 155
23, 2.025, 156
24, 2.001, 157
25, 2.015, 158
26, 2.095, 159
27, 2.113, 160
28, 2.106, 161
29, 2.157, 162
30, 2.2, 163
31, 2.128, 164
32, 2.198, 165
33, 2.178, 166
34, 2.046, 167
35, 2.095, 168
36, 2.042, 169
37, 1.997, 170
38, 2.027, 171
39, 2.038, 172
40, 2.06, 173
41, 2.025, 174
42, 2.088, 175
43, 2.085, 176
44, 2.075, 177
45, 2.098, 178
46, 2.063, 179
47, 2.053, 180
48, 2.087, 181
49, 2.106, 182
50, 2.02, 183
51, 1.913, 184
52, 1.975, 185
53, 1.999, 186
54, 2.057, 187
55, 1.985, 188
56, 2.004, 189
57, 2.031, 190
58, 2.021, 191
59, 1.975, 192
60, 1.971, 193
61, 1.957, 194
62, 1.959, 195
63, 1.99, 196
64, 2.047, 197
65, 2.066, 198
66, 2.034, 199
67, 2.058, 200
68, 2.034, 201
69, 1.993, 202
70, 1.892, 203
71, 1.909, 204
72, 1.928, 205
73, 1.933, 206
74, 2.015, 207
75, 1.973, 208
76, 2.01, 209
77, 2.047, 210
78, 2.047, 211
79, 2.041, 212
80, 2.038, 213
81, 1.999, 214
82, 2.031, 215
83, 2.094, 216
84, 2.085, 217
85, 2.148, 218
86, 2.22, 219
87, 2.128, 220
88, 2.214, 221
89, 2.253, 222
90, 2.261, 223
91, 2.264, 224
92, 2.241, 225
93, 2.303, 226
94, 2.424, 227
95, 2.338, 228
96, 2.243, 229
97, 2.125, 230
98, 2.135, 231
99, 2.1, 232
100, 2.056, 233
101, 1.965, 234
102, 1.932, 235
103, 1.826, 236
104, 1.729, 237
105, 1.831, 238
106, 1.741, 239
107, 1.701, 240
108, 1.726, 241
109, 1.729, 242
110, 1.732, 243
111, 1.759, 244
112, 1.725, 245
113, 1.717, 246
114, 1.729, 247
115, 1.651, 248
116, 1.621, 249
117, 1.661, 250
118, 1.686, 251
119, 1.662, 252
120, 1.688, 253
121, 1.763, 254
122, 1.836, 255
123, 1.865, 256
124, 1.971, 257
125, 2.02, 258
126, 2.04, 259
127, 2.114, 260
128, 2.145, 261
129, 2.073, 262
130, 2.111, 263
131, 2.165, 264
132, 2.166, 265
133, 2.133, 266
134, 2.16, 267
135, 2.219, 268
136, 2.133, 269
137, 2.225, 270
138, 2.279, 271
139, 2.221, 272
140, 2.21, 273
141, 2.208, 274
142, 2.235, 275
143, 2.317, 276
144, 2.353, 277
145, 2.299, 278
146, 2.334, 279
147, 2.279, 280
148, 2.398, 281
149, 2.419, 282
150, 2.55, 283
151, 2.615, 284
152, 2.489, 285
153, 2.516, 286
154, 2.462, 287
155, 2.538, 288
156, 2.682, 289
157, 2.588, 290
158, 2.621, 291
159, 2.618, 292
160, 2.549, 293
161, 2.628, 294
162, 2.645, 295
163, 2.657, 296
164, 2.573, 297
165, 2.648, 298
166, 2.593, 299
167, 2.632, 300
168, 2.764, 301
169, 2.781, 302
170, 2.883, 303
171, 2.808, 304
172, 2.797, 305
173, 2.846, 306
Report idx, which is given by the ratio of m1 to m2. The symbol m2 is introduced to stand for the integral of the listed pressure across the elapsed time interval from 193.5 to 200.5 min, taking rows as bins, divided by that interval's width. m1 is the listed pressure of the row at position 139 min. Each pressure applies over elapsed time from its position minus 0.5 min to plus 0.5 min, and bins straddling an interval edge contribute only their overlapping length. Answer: 0.98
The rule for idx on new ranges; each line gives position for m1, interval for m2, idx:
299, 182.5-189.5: 1.30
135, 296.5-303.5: 0.75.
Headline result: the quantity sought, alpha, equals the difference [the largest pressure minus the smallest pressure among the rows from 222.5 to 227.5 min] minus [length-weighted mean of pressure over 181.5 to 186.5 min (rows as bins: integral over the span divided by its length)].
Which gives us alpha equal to -1.82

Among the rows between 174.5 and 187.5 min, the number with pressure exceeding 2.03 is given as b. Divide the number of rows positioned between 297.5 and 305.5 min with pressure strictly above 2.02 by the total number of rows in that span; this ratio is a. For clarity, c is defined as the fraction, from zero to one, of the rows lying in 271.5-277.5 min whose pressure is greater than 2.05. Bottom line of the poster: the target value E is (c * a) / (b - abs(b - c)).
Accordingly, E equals 1.0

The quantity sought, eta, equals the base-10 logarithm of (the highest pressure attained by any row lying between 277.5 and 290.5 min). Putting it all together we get 0.428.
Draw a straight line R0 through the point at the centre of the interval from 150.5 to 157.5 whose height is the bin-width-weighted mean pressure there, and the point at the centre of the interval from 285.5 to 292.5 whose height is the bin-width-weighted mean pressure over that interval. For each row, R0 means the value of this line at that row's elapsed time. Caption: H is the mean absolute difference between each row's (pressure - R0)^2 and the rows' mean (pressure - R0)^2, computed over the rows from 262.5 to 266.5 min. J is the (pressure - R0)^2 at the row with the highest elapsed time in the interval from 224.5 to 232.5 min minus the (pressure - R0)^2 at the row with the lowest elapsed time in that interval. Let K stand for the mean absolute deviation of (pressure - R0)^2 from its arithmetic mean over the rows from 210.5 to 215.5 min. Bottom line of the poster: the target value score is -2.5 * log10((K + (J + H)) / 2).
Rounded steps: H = 0.015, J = 0.06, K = 0.009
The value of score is 3.48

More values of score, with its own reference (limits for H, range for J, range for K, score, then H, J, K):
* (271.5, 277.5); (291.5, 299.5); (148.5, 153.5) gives 4.86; 0.023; 0.00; 0.001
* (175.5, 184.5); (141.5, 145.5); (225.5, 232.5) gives 4.61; 0.013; -0.01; 0.024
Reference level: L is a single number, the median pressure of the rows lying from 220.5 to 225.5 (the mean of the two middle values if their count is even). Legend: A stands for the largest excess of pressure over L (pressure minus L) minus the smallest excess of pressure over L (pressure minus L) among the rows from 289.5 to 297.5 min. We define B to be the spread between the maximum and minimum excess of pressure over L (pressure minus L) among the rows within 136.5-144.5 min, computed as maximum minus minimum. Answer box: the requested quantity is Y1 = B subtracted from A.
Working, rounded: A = 0.11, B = 0.167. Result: -0.06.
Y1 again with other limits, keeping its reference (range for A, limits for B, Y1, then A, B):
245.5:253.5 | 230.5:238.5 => -0.30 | 0.11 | 0.406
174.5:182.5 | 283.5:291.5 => -0.17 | 0.05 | 0.220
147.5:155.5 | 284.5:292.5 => -0.15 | 0.07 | 0.220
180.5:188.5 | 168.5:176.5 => 0.10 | 0.19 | 0.091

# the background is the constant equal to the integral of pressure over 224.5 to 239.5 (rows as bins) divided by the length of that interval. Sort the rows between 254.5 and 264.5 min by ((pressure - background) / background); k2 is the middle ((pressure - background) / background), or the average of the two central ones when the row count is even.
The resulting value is -0.005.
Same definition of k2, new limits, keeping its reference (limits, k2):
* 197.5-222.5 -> -0.014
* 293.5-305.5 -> 0.284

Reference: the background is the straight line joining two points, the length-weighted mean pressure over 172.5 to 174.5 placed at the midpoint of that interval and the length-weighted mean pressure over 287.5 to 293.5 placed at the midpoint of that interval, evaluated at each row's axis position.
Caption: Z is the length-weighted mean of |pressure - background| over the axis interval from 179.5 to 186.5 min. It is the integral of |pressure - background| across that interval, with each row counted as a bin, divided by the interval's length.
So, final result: 0.07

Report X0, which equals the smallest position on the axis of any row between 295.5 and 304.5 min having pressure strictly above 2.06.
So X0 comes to 296 min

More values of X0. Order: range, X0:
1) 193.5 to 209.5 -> 198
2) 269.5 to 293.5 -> 270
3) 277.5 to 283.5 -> 278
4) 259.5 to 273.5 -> 260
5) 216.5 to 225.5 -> 217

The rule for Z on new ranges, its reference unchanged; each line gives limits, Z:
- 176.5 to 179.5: 0.02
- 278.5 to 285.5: 0.13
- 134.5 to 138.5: 0.13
